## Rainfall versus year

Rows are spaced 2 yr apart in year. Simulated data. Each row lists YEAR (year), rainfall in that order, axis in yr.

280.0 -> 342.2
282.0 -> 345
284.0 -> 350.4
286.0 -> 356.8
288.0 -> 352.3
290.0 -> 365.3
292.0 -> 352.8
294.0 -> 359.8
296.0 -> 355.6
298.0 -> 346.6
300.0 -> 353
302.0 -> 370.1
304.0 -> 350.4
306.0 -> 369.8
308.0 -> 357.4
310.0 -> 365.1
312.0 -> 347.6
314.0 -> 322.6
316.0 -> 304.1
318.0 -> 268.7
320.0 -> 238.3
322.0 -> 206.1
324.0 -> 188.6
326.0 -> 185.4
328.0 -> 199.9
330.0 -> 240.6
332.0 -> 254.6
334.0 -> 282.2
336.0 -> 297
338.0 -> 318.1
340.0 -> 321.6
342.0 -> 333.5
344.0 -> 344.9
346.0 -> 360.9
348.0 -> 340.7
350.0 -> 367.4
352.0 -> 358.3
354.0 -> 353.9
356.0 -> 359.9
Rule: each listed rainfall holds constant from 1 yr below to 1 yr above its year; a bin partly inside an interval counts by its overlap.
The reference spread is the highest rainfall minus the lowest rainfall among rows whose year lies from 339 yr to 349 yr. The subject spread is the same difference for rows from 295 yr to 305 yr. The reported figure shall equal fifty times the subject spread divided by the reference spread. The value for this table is 30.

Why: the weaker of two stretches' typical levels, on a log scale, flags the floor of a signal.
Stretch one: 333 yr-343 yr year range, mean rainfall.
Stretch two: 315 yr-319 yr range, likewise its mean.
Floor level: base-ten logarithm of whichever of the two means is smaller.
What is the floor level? 2.46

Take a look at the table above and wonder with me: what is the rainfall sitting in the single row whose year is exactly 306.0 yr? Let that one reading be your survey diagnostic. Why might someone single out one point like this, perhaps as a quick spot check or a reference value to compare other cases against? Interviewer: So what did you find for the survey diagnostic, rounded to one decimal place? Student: 369.8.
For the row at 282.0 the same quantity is 345.0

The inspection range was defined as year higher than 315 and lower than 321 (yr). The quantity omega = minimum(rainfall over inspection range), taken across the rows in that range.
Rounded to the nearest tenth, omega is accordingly 238.3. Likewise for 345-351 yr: 340.7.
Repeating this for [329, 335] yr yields 240.6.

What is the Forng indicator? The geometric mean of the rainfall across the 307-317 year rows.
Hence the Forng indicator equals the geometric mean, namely 339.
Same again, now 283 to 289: 353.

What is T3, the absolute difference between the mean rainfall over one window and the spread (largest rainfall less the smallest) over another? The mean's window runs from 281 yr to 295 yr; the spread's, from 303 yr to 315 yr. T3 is 307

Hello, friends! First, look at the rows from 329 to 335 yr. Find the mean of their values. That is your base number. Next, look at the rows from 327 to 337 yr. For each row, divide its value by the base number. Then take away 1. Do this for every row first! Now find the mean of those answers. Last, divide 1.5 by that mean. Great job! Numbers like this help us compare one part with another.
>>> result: -91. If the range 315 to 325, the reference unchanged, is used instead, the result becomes -22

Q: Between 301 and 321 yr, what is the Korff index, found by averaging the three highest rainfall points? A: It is 368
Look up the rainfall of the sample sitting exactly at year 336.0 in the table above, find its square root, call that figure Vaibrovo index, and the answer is 17.2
